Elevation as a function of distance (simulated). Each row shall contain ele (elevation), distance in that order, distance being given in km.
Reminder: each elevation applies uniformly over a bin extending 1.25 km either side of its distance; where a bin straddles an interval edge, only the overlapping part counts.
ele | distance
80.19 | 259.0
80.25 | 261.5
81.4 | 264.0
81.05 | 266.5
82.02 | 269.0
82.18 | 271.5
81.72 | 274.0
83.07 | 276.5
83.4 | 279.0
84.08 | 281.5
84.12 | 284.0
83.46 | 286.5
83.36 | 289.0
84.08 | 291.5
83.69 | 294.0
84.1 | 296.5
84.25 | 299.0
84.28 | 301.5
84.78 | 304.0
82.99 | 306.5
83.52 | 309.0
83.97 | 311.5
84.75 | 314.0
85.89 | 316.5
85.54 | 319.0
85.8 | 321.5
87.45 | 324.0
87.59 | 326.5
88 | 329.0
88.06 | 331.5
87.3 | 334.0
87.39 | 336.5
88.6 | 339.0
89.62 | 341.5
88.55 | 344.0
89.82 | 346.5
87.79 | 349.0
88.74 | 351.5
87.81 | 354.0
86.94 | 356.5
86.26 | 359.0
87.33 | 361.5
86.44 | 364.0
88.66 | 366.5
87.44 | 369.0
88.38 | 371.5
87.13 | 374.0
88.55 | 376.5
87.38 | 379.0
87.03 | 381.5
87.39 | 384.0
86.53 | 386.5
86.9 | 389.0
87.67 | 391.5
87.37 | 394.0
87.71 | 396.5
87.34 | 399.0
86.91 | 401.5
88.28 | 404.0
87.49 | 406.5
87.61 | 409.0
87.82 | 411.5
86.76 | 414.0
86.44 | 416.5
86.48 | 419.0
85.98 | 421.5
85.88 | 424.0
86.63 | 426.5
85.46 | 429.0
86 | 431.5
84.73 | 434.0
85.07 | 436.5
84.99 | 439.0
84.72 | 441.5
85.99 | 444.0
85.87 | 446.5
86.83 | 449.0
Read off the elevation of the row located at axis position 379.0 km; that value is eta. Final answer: 87.38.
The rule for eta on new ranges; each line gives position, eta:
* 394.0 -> 87.37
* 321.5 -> 85.8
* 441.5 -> 84.72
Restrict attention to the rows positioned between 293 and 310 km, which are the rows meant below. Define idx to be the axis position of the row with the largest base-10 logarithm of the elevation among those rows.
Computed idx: 304.0 km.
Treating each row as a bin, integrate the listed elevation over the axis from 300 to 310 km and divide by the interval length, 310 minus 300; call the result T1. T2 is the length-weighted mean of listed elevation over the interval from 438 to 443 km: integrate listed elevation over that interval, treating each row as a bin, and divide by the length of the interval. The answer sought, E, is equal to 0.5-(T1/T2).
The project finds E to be -0.488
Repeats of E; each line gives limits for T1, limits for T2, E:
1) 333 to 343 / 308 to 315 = -0.550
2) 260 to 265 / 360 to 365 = -0.430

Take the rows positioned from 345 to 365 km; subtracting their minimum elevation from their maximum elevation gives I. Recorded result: 3.6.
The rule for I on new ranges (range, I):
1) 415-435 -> 1.9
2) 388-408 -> 1.4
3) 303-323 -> 2.9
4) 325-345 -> 2.3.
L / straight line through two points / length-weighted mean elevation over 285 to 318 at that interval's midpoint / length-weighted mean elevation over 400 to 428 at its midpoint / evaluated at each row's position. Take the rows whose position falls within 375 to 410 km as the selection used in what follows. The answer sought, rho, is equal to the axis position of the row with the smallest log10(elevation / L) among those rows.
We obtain 386.5 km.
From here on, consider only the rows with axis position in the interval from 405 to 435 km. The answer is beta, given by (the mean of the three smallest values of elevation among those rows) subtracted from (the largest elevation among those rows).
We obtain 2.5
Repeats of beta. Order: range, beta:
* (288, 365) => 6.5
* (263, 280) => 2.0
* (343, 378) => 3.3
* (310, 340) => 3.8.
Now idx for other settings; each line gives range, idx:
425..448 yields 426.5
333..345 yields 341.5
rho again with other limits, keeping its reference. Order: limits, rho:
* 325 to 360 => 359.0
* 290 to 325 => 306.5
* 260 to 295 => 261.5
